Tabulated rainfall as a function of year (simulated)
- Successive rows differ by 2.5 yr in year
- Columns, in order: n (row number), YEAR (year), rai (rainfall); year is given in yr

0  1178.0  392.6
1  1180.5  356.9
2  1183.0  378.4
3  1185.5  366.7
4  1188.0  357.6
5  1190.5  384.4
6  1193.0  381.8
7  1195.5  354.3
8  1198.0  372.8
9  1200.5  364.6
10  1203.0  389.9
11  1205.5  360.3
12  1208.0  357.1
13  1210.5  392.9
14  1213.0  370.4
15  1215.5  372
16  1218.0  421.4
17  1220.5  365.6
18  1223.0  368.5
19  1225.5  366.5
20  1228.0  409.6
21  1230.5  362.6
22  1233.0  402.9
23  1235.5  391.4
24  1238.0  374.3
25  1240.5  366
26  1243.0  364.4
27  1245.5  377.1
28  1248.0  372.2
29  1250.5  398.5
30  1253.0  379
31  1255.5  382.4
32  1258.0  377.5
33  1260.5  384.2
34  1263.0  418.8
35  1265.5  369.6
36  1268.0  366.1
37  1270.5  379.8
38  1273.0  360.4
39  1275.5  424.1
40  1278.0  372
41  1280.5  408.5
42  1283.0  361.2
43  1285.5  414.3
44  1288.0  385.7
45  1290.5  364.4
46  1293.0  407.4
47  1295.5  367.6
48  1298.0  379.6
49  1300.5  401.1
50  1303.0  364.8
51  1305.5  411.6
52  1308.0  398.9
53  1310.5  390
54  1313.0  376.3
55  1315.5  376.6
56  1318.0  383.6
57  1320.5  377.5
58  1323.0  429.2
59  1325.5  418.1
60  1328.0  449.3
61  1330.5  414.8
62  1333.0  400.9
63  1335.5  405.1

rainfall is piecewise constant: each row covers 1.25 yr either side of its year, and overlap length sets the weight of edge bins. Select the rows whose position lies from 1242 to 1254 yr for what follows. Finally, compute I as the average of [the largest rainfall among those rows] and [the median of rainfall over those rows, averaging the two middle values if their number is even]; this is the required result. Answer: 388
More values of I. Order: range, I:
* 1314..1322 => 381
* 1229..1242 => 389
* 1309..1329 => 418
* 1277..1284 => 390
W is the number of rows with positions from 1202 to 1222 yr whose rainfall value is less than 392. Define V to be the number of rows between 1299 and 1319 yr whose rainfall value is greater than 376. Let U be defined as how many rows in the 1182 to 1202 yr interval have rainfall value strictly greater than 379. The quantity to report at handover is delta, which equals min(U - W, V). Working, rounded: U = 2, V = 7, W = 6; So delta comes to -4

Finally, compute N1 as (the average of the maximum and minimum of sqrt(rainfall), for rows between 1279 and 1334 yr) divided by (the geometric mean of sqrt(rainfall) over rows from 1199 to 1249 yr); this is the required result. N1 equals 1.04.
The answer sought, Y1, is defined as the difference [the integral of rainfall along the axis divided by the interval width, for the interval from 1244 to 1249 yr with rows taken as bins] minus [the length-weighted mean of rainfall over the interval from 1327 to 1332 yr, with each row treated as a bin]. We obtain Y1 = -55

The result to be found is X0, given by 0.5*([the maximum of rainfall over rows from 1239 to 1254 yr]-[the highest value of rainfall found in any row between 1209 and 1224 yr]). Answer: -11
